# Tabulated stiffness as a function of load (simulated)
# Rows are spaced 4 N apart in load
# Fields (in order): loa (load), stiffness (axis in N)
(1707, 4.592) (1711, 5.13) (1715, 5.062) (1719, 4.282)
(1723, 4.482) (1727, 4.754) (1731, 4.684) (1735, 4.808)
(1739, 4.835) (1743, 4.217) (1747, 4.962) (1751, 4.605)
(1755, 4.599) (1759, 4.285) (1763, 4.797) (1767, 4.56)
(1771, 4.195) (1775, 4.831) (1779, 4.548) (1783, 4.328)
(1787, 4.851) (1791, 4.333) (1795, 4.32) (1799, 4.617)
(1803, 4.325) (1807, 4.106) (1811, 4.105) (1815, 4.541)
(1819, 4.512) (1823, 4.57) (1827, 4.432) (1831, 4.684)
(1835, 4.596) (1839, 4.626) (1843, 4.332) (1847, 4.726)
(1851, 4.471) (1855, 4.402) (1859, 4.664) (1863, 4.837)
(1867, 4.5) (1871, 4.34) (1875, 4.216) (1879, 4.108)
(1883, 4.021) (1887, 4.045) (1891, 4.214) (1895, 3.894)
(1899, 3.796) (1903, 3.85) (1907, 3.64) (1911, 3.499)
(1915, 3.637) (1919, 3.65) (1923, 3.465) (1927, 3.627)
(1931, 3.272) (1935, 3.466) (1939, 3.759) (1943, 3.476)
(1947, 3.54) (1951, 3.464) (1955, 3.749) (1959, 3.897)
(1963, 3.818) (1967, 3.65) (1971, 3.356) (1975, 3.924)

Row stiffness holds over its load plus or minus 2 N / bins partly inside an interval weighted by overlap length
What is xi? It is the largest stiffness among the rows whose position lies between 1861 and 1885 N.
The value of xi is 4.837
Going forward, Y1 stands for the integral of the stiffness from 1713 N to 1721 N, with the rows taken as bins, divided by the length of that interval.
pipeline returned 4.67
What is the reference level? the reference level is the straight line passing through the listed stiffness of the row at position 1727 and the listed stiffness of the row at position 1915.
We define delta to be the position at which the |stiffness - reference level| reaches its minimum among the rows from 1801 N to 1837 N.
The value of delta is 1803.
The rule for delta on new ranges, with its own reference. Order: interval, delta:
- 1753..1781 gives 1755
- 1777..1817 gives 1803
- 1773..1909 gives 1803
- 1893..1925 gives 1915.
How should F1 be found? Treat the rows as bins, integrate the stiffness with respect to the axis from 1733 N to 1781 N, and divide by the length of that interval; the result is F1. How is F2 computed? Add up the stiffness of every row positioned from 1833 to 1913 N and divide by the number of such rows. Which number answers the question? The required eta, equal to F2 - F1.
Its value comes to -0.36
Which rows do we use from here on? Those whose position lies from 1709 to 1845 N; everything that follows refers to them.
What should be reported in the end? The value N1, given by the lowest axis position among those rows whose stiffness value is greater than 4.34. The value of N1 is 1711 N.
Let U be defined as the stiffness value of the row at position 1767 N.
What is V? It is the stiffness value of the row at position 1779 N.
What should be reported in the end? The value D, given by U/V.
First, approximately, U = 4.56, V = 4.548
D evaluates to 1.00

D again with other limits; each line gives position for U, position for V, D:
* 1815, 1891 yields 1.08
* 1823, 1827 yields 1.03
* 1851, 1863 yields 0.92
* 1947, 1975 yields 0.90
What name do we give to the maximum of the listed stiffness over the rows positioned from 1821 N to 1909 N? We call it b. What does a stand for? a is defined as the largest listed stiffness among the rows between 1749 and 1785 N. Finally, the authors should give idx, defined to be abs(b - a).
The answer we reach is 0.01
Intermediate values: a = 4.831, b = 4.837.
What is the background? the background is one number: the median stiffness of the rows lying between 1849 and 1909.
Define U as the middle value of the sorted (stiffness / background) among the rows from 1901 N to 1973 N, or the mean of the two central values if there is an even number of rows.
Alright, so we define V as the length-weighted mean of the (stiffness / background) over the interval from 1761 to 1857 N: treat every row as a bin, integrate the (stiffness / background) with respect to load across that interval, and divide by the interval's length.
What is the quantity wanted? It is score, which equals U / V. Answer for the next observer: 0.81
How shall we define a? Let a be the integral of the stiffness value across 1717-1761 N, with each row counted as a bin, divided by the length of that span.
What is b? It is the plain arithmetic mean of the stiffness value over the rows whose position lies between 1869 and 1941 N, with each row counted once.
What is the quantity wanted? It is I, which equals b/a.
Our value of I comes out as 0.8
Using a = 4.59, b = 3.81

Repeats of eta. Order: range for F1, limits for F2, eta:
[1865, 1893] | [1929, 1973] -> -0.62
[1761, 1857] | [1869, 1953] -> -0.73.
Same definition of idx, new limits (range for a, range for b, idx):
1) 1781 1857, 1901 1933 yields 1.00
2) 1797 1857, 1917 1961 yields 0.83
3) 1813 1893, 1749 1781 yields 0.01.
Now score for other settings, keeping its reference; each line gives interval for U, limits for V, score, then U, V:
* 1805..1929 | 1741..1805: 0.93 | 1.00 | 1.07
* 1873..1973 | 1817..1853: 0.80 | 0.87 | 1.08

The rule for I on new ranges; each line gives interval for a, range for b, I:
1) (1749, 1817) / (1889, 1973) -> 0.8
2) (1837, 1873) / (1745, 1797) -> 1.0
